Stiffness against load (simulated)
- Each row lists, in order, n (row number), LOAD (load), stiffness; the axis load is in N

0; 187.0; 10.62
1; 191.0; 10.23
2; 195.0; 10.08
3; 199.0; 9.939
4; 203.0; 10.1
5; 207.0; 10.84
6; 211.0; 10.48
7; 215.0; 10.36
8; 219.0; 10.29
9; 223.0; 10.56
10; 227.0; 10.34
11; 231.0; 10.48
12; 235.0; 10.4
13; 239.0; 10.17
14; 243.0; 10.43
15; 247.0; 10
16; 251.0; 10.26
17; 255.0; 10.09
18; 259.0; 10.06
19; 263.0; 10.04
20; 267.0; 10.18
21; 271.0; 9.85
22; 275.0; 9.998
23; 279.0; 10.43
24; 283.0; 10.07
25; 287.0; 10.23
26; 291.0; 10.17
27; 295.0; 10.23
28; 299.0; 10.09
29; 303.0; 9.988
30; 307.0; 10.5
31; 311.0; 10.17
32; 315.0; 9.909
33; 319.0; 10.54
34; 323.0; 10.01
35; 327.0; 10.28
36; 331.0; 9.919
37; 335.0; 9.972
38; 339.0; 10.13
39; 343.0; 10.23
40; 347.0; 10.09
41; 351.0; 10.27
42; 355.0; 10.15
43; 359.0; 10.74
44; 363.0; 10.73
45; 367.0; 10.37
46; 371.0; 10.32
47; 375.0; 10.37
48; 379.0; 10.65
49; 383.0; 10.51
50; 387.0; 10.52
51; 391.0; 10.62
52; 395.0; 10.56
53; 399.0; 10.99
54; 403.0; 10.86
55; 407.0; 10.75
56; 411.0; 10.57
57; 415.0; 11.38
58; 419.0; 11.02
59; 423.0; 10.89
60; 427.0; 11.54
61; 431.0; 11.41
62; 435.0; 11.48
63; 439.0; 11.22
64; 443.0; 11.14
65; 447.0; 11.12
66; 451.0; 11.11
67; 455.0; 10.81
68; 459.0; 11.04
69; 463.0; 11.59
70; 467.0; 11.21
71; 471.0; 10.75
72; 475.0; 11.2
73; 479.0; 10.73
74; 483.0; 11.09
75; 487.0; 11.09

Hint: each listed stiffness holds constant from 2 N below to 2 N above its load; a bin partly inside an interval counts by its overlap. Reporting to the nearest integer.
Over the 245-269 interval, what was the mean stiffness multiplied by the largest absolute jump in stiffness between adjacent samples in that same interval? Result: 3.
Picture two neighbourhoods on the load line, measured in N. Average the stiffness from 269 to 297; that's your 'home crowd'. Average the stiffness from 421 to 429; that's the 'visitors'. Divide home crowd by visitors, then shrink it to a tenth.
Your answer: 0.090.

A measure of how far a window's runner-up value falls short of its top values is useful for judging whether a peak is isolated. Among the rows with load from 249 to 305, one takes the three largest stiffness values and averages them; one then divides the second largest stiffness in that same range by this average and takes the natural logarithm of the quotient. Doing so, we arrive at -0.0045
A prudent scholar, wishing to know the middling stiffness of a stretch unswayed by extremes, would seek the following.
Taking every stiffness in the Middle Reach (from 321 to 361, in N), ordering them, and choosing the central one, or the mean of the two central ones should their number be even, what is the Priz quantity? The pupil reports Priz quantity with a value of 10.1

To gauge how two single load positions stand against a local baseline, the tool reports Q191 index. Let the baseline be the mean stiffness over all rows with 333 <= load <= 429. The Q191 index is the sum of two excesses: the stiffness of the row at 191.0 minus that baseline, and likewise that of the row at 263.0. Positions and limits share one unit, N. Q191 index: -0.92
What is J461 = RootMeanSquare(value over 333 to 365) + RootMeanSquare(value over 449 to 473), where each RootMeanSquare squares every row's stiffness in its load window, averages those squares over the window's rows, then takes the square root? 21.4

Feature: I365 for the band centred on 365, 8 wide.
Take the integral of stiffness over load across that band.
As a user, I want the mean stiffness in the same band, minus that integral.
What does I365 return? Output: -74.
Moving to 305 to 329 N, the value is -235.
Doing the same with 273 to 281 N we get -71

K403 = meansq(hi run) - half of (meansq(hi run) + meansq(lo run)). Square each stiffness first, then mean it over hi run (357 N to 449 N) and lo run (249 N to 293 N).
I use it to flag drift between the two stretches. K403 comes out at 7.8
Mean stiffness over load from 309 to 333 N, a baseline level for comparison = 10.1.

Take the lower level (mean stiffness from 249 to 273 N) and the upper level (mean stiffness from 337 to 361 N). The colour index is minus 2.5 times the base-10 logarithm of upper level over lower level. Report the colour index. -0.020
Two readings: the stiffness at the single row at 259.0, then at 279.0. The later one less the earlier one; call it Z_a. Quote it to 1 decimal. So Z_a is 0.4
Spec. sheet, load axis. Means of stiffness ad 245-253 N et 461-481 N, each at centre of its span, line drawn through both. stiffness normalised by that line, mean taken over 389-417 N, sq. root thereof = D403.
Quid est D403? 1.00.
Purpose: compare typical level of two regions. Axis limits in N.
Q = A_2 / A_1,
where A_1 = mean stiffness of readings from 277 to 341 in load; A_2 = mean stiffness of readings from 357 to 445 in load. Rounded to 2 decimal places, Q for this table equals 1.07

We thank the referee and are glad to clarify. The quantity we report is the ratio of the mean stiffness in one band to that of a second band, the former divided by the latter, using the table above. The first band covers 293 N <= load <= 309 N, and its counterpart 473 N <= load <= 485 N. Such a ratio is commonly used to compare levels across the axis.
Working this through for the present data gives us 0.93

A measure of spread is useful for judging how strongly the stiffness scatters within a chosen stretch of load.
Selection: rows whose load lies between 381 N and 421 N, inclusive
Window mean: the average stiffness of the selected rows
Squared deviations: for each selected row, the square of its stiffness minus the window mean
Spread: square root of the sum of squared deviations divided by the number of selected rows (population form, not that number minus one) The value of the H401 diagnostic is 0.27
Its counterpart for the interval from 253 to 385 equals 0.23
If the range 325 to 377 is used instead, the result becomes 0.24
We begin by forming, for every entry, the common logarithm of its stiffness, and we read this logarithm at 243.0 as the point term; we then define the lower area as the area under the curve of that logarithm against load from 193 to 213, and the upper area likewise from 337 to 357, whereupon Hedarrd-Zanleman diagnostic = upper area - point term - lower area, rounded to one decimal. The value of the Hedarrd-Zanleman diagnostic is -1.1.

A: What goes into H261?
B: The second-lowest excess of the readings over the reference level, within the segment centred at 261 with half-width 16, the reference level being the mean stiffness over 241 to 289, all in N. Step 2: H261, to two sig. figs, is -0.14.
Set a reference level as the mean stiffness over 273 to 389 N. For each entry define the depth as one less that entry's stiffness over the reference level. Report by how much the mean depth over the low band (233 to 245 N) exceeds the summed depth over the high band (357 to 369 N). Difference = 0.10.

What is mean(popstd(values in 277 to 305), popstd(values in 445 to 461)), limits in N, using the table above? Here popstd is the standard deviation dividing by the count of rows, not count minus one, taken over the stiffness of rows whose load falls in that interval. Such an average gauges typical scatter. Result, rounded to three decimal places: 0.129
